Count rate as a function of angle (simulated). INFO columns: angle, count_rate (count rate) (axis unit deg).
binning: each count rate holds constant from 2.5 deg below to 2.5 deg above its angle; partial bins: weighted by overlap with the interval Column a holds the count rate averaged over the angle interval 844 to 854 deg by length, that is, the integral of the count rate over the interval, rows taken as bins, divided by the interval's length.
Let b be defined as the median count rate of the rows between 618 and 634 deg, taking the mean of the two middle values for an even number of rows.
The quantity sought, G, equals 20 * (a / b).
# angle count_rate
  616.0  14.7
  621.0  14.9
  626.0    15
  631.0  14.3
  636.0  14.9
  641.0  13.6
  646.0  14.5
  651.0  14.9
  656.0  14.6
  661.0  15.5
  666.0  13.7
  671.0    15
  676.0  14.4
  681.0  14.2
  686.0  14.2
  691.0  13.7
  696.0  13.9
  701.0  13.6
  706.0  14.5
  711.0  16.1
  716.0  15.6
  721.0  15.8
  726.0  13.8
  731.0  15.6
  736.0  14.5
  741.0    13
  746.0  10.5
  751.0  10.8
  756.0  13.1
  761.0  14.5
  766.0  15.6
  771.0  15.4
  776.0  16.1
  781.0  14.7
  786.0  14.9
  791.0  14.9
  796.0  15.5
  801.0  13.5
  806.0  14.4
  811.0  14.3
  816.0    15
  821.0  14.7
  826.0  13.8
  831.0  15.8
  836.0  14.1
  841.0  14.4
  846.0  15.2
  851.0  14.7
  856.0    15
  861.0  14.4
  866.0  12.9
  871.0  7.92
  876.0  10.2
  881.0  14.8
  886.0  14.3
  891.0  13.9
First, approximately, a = 14.9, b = 14.90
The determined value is 20.1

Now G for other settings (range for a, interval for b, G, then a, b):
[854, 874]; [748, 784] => 16.9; 12.4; 14.70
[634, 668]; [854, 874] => 21.3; 14.5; 13.65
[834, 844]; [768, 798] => 18.9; 14.3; 15.15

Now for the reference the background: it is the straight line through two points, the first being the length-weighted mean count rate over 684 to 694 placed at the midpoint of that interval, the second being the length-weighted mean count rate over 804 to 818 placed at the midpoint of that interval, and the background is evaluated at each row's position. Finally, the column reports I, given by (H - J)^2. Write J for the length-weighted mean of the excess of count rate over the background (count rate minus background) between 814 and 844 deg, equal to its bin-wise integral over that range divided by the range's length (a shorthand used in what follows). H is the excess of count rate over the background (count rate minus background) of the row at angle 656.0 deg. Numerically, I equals 0.7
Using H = 0.8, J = -0.01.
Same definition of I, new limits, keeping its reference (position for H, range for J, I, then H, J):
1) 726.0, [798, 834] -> 0.1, -0.3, -0.07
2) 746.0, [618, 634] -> 23.5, -3.7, 1.12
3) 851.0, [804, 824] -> 0.0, -0.1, 0.01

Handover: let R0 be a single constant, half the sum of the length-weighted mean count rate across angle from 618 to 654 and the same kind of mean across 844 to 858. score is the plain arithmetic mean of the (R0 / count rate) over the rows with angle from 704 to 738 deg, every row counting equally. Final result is 0.98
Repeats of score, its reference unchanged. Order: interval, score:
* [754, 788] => 1.00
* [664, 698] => 1.04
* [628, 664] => 1.01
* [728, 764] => 1.15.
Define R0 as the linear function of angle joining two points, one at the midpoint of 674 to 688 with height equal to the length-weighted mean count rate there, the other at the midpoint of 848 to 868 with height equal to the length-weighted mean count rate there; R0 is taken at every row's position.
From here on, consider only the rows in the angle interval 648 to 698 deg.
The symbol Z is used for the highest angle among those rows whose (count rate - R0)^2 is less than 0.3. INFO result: 696.0 deg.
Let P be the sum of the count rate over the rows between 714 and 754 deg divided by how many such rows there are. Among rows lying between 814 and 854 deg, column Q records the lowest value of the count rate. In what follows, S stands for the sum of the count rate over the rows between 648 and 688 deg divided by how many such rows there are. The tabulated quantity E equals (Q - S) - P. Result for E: -14.5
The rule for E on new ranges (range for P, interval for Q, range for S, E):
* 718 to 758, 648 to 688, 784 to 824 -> -14.3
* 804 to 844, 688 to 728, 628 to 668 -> -15.5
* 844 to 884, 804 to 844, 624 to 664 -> -14.0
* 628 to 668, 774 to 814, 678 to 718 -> -15.5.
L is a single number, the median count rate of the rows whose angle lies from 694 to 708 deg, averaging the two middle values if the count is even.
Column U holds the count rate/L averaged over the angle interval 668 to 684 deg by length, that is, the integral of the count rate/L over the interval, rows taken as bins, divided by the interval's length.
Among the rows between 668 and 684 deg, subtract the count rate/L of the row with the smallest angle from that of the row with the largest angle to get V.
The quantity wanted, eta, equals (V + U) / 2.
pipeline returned 0.49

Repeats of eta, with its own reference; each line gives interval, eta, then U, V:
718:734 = 0.53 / 1.08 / -0.01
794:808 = 0.48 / 1.04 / -0.08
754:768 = 0.61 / 1.04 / 0.18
